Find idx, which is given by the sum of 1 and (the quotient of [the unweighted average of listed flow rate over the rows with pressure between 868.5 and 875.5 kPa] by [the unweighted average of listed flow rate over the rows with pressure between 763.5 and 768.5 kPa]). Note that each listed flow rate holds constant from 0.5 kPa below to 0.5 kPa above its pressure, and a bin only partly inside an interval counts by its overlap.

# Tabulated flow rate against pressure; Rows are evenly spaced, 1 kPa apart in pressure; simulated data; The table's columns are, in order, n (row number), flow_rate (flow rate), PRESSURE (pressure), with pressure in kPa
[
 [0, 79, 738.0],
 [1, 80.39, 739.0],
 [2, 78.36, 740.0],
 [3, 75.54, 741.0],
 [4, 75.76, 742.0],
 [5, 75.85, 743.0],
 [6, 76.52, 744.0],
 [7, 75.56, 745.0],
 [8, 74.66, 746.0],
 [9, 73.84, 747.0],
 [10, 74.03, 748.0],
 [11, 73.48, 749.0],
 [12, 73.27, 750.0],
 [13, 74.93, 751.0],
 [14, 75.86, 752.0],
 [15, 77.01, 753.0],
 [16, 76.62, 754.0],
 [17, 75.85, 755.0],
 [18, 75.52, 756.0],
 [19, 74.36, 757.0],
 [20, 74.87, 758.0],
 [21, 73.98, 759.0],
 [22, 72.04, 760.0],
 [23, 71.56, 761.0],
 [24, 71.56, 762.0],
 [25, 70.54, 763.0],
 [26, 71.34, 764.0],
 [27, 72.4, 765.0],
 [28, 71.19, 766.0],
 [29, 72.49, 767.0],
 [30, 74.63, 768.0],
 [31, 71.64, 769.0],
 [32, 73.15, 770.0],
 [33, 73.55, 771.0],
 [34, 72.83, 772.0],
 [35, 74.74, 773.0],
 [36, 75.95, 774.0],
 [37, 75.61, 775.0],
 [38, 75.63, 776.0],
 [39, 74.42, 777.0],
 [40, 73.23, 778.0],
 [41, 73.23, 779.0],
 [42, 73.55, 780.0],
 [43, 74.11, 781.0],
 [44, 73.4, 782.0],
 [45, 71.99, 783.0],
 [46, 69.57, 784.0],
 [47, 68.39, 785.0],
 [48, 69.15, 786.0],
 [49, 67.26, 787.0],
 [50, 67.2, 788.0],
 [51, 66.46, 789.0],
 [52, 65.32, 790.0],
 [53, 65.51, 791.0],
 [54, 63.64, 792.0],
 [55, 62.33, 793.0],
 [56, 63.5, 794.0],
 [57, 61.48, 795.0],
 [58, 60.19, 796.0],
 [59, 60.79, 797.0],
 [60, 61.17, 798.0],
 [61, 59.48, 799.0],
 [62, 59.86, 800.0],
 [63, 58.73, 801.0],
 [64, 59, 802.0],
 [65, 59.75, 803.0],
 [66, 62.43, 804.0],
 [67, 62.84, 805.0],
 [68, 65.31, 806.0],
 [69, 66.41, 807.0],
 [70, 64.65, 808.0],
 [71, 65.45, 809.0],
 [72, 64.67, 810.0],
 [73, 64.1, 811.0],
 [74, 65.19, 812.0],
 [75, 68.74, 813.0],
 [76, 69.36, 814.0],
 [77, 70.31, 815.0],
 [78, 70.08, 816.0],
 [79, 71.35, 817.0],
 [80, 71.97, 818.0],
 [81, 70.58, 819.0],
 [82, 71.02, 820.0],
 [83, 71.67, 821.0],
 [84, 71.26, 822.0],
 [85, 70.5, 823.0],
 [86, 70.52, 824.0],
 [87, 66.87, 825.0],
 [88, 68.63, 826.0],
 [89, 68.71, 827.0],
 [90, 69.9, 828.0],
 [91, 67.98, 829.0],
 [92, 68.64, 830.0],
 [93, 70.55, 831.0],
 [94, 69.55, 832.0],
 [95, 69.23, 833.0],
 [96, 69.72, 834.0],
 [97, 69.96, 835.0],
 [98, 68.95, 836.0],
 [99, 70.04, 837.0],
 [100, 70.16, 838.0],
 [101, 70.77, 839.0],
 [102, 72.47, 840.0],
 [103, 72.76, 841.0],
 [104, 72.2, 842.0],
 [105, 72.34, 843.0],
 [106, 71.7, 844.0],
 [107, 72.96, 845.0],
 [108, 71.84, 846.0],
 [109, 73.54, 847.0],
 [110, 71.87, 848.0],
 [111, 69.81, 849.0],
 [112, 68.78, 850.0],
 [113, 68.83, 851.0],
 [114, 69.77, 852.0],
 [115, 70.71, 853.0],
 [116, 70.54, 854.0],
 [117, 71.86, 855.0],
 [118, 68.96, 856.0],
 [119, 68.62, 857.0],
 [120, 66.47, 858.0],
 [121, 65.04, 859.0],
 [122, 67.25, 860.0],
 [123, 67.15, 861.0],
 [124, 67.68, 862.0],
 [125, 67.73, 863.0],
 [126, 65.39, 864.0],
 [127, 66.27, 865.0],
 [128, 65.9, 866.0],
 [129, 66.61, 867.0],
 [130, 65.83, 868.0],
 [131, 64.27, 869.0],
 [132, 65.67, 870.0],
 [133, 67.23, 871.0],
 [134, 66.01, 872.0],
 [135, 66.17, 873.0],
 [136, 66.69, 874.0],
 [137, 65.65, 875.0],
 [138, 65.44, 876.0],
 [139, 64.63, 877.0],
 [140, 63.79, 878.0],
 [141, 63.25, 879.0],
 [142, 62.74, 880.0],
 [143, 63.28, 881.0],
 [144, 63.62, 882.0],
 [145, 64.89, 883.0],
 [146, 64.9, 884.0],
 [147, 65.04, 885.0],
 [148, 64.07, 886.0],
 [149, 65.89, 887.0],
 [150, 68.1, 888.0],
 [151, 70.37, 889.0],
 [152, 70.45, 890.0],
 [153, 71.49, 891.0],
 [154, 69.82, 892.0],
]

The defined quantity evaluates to 1.91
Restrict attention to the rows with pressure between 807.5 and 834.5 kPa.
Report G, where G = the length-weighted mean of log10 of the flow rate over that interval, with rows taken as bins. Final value 1.84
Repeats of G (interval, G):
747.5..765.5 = 1.87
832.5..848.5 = 1.85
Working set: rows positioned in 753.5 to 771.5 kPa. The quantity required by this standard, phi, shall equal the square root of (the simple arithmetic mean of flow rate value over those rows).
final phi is 8.6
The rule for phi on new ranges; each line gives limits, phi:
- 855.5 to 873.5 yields 8.2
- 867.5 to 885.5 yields 8.1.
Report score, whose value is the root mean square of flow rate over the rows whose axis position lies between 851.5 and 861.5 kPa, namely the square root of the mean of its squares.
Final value 69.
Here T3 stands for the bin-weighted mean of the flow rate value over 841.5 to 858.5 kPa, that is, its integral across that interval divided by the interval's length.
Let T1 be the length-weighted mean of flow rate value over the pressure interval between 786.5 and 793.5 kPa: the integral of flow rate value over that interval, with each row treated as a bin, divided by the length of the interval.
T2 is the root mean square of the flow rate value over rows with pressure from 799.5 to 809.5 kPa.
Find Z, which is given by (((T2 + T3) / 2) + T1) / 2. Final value 66.0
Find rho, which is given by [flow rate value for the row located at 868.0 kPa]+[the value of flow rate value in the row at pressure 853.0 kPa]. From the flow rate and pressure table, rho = 137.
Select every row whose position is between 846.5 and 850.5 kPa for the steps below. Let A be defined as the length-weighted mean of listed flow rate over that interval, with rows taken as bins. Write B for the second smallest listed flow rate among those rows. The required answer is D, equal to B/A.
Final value 0.983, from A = 71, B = 69.81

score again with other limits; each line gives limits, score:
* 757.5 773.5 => 73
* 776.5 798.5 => 68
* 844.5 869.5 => 69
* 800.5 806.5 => 61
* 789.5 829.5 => 66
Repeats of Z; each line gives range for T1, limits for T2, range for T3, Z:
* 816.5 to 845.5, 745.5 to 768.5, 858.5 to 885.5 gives 70.0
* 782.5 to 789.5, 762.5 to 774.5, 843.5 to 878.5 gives 69.5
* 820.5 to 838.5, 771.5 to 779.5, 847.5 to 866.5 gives 70.5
